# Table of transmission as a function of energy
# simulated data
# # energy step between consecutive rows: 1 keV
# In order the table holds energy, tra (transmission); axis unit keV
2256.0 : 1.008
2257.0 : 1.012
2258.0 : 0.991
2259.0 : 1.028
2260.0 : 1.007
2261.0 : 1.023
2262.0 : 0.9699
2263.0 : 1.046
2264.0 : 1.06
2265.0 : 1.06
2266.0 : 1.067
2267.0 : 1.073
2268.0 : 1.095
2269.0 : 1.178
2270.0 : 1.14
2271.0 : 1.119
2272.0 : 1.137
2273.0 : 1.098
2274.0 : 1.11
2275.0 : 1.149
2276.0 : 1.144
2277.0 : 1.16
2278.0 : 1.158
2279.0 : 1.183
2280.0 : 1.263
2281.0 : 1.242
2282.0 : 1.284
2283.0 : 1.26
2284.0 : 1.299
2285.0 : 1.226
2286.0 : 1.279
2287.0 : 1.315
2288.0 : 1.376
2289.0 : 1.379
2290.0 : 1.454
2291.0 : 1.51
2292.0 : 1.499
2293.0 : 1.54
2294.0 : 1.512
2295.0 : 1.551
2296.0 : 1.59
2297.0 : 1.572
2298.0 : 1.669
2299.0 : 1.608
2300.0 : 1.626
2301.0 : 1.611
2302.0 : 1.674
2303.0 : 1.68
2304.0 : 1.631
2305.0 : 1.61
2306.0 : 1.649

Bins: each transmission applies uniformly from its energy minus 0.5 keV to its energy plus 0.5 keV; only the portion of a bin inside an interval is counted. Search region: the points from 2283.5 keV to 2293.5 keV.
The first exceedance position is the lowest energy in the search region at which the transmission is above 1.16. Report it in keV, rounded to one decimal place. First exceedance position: 2284.0 keV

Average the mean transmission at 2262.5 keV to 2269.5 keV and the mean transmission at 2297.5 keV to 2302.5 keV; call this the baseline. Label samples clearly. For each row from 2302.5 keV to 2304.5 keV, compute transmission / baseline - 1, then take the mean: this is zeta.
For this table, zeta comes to 0.22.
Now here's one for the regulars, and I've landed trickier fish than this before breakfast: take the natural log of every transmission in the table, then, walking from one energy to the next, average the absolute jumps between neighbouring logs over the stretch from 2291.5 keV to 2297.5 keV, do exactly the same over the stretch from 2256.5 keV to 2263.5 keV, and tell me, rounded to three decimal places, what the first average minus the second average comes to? -0.016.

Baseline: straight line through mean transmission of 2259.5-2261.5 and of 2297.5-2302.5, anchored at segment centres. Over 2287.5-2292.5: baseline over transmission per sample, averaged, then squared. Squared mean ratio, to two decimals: 1.05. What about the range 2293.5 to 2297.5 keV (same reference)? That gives 1.01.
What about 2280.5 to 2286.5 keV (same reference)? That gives 1.19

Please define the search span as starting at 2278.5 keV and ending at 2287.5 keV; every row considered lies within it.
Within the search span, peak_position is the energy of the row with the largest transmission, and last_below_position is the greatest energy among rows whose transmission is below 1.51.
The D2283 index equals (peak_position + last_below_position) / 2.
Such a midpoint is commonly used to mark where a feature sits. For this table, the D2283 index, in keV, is 2287.0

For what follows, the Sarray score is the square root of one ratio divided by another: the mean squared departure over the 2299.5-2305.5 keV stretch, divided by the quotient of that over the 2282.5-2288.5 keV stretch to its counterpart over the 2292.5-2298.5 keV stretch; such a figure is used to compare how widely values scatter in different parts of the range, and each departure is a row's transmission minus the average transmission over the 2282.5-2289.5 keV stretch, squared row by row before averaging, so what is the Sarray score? 1.88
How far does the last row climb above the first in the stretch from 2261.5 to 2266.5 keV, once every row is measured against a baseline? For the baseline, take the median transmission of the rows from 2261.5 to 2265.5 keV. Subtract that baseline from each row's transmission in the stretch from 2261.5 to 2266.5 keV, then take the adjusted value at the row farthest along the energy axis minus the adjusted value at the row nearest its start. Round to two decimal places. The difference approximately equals 0.10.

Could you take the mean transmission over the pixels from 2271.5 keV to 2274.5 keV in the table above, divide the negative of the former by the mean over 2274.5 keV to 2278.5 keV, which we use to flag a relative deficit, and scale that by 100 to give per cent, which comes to -97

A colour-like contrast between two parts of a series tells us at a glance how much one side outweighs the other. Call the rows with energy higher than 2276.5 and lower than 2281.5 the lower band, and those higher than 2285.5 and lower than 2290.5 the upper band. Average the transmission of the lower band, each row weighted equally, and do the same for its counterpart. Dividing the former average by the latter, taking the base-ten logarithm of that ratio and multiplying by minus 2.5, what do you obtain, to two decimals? 0.14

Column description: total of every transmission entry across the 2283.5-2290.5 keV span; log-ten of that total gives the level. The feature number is 0.97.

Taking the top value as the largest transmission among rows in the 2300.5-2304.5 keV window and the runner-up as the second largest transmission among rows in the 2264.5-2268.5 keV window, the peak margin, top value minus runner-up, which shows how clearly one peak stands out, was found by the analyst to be 0.61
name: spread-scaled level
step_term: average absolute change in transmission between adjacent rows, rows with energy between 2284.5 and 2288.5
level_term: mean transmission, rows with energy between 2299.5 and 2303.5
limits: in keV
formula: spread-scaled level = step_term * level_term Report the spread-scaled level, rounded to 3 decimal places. 0.082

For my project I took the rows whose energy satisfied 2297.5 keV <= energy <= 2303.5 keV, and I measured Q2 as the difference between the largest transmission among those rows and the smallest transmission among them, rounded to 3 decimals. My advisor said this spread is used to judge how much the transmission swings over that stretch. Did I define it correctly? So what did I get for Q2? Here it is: 0.072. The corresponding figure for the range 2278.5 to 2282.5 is 0.101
